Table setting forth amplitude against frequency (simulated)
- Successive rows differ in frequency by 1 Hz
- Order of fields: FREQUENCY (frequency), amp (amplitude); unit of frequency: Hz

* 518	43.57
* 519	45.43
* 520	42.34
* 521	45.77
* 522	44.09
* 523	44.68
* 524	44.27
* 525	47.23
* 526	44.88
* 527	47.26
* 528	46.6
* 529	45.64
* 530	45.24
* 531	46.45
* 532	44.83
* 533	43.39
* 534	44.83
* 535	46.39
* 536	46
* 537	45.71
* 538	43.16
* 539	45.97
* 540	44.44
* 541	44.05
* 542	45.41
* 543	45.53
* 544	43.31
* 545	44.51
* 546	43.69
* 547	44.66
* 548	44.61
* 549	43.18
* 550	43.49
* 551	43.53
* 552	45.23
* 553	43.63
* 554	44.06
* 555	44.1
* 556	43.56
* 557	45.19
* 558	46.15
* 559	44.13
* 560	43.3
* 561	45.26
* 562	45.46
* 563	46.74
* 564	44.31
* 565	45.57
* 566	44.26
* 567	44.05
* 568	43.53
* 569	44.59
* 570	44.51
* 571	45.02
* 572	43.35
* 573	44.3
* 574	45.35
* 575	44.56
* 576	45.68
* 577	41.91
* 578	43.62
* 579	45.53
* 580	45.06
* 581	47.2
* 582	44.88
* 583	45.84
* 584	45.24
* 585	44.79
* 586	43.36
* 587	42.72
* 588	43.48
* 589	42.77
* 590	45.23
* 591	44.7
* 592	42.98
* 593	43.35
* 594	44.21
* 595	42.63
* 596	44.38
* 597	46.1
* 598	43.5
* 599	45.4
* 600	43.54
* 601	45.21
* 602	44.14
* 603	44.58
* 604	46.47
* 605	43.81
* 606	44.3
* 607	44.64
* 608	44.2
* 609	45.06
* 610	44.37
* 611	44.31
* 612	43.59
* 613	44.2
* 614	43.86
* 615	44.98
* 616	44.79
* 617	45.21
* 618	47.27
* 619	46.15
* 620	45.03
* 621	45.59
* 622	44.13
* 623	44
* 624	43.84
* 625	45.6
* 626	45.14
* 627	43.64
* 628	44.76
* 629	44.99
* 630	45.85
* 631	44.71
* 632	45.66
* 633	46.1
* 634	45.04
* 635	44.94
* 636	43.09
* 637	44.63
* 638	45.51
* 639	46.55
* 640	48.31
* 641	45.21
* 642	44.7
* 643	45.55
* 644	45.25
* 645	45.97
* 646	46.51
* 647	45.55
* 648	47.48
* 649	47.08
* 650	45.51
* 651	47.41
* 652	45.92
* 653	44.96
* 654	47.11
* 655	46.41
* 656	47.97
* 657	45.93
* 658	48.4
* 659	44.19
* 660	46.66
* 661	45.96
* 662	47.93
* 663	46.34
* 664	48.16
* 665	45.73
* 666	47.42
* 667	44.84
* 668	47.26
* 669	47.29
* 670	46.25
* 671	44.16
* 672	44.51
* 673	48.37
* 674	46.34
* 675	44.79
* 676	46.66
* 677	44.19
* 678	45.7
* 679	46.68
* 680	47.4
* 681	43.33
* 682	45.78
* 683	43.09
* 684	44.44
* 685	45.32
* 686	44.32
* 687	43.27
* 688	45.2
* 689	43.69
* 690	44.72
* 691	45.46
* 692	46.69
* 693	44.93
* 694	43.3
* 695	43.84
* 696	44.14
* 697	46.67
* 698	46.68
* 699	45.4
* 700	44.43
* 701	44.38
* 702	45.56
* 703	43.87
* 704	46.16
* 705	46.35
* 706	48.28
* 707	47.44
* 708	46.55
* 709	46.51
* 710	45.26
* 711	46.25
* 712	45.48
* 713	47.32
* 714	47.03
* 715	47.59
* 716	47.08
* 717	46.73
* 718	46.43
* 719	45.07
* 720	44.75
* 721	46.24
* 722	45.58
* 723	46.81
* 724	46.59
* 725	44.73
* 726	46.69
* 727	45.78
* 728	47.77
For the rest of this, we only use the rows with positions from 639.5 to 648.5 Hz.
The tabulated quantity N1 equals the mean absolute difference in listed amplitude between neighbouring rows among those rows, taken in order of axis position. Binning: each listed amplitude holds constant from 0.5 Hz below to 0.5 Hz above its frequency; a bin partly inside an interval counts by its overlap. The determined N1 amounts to 1.11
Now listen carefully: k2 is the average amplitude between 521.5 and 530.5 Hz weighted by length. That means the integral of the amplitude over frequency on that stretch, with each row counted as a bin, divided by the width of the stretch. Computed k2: 45.5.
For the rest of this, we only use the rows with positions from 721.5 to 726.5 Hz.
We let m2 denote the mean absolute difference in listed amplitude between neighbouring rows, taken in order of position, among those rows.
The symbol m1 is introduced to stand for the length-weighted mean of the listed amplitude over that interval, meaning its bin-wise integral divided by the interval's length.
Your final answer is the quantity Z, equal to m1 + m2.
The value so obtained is 47.4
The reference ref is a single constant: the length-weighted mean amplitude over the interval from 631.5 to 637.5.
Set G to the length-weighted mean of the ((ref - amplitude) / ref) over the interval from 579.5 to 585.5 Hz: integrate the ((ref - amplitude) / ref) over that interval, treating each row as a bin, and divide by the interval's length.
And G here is -0.01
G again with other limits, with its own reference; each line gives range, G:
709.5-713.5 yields -0.03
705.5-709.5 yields -0.05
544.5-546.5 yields 0.02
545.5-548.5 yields 0.01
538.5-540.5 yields -0.01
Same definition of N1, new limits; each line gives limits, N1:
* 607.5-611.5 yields 0.54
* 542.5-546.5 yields 1.41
